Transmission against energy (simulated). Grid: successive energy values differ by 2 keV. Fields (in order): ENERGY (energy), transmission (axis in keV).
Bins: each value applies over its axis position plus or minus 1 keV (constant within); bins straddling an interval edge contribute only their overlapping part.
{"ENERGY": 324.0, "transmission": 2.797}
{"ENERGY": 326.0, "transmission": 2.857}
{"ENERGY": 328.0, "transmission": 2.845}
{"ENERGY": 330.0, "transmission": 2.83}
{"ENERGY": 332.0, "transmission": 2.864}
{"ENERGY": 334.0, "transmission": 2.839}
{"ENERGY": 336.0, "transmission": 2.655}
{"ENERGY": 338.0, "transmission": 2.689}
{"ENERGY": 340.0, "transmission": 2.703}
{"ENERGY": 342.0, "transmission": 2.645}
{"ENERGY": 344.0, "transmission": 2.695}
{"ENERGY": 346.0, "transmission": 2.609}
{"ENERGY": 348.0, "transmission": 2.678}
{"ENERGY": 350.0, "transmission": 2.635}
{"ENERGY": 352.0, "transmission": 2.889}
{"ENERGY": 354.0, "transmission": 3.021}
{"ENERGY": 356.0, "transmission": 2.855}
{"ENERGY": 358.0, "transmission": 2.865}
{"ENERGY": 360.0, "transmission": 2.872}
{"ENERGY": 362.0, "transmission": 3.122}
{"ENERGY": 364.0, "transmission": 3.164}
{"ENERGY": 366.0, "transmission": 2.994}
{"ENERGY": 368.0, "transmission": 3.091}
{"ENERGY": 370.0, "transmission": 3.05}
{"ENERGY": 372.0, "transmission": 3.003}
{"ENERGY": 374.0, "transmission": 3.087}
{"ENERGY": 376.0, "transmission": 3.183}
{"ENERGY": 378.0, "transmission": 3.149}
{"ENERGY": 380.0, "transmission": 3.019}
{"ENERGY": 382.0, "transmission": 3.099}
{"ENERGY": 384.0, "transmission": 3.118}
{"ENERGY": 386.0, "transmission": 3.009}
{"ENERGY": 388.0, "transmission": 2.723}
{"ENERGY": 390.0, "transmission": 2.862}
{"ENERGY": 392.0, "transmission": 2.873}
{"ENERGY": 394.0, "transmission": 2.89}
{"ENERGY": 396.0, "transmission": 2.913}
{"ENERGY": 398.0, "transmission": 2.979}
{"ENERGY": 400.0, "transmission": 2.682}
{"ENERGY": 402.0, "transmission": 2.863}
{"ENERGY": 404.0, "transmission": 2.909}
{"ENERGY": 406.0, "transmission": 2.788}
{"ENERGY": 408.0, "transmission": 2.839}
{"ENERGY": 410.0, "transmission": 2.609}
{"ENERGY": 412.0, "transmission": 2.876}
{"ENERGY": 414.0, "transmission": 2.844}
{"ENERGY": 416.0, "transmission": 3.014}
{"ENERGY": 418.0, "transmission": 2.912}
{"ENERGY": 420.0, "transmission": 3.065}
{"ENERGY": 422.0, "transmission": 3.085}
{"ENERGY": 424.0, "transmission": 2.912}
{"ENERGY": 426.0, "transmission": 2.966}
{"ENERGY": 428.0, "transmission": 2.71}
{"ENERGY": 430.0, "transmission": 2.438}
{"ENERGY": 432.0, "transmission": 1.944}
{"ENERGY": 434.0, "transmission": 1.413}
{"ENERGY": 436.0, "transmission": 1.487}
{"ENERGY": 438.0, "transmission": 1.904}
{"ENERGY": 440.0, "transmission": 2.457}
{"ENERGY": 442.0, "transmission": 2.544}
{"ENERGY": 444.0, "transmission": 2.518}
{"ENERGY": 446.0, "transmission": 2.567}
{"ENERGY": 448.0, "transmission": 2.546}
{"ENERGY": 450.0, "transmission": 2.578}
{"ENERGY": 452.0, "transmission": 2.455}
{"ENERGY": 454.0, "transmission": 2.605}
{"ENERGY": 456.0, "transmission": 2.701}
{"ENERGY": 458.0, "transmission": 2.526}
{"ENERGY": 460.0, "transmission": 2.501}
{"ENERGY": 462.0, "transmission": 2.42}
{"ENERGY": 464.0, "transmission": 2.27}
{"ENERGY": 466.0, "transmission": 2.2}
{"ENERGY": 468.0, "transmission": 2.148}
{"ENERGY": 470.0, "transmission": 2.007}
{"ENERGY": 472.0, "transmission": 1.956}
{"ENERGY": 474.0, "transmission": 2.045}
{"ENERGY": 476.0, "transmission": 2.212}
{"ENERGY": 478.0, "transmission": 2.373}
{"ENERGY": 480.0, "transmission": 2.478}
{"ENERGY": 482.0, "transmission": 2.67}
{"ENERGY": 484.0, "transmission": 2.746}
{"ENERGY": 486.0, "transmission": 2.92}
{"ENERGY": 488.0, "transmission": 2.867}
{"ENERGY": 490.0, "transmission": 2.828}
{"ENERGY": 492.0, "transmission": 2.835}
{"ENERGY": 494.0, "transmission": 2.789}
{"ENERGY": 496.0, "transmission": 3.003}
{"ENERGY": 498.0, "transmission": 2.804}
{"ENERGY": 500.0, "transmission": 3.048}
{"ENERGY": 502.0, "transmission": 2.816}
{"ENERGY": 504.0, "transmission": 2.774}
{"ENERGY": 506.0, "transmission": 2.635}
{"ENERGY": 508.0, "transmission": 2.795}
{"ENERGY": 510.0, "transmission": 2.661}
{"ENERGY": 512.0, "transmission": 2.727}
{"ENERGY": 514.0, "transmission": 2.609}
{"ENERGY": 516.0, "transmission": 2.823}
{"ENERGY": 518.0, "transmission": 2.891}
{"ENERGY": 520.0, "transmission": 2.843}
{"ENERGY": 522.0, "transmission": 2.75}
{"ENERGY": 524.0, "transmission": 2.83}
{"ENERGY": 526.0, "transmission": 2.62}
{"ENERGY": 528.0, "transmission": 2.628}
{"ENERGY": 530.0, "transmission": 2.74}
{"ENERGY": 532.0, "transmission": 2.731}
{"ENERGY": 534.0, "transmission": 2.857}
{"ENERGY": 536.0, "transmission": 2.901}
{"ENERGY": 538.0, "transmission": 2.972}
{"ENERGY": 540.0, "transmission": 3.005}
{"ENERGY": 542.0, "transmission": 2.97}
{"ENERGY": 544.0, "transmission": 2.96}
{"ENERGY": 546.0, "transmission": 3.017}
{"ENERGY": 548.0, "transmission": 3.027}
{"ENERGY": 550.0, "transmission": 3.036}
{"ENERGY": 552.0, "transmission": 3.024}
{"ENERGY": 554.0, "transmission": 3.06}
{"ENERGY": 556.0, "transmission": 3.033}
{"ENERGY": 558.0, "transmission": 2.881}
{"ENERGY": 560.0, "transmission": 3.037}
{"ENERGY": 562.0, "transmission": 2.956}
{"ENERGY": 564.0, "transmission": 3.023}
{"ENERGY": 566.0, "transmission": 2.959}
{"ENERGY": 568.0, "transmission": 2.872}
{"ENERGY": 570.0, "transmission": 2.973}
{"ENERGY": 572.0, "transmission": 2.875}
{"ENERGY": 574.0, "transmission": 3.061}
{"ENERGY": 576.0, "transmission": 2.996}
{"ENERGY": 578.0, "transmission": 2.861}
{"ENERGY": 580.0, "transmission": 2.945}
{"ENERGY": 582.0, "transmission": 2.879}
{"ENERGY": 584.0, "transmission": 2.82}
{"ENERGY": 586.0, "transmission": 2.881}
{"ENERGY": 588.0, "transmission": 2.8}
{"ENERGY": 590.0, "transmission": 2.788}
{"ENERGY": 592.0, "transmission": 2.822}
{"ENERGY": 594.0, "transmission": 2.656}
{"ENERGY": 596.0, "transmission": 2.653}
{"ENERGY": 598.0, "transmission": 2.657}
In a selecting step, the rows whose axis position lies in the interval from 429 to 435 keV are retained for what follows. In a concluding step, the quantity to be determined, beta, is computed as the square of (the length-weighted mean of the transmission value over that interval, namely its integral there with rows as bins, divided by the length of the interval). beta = 3.7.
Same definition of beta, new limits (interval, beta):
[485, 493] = 8.2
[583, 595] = 7.8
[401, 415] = 7.9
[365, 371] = 9.3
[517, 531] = 7.6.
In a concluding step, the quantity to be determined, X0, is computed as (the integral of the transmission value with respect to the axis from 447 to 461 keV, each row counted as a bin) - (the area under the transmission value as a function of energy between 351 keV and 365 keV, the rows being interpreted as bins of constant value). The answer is -6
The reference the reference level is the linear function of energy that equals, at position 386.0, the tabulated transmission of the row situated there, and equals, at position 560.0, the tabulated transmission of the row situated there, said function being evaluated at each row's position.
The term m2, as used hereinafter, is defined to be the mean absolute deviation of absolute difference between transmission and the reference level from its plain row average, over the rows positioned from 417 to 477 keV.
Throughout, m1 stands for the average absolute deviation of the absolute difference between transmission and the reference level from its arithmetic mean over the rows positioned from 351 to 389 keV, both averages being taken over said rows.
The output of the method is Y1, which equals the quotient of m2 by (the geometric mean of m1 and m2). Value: 2.36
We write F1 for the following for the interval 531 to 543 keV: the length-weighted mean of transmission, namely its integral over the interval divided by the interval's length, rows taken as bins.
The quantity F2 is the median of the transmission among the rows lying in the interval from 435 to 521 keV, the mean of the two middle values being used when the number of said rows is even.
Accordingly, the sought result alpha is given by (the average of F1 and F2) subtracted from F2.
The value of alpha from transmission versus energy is -0.15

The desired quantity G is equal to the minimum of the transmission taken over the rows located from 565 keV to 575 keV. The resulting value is 2.872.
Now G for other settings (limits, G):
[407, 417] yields 2.609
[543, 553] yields 2.96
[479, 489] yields 2.478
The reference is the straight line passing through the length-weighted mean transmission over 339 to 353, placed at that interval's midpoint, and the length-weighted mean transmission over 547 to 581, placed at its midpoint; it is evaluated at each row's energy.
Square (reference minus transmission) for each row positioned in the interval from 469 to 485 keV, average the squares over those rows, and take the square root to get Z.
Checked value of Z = 0.62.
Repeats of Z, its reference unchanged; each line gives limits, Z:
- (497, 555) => 0.15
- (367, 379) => 0.37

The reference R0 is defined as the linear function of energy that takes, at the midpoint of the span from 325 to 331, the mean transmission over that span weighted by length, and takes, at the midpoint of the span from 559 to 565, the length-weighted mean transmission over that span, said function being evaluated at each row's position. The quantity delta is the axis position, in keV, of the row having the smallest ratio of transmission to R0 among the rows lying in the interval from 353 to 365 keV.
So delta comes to 356.0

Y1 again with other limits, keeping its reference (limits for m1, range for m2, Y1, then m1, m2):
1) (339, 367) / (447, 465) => 0.88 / 0.116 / 0.089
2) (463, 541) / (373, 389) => 0.55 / 0.224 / 0.067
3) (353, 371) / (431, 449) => 2.89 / 0.049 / 0.414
